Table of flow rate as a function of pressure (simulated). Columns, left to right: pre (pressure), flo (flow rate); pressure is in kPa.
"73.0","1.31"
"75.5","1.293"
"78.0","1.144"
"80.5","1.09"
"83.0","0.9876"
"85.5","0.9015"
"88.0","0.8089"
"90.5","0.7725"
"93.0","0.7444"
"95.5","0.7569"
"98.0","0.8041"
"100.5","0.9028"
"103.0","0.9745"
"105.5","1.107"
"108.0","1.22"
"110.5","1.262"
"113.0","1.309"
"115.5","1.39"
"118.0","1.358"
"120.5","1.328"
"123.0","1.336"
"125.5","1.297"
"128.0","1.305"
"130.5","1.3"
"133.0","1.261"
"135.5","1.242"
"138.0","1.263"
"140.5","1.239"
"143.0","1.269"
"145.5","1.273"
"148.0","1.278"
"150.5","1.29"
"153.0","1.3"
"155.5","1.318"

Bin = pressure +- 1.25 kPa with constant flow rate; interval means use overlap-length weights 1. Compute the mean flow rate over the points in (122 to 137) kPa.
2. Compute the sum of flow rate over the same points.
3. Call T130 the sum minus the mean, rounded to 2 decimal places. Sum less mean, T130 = 6.45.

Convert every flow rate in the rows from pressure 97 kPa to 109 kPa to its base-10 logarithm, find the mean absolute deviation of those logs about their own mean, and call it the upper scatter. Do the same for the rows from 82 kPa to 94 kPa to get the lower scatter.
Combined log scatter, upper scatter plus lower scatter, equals 0.096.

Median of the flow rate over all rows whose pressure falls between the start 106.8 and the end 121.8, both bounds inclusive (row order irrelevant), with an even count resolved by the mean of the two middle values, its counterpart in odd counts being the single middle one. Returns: 1.3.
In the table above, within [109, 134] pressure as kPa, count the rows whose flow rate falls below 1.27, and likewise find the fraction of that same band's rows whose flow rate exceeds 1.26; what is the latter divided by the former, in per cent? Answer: 50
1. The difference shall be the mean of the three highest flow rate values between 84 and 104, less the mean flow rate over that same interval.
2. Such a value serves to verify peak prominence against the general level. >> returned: 0.09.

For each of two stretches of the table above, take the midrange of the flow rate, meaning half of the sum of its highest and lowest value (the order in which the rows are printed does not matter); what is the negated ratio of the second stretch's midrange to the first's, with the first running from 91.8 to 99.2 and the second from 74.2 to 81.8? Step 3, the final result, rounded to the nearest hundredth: -1.54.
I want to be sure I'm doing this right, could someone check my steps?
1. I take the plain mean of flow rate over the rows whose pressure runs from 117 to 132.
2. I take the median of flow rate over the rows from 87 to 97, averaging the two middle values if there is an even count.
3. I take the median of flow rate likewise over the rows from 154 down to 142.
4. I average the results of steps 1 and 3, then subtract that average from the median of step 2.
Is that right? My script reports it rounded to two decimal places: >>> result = -0.53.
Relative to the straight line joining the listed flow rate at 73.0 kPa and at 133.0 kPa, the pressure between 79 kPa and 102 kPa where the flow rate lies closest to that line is 80.5 kPa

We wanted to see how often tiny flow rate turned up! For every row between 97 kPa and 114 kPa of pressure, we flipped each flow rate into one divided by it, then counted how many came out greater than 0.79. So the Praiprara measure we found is 6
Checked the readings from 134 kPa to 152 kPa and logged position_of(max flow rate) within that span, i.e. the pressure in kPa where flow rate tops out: 150.5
